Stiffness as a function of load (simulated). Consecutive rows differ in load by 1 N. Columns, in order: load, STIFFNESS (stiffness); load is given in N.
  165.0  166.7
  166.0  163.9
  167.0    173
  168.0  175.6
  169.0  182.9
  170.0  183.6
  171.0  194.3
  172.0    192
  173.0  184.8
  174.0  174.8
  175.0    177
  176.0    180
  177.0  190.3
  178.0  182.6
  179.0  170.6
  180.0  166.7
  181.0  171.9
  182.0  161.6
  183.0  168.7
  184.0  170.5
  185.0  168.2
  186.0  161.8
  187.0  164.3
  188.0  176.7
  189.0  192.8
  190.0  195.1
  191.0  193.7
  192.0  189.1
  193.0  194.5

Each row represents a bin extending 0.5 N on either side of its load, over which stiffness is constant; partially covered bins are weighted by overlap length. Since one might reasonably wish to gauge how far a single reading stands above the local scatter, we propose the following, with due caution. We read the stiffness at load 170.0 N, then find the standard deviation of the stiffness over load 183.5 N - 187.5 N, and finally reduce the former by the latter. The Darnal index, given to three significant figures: 180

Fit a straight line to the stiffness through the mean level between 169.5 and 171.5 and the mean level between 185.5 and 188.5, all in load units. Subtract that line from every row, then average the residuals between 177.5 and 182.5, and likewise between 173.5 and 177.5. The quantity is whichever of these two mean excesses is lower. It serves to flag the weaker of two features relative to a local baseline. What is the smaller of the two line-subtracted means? -6.0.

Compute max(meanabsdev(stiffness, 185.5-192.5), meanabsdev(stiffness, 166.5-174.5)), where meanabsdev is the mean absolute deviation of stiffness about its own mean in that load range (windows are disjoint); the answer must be 12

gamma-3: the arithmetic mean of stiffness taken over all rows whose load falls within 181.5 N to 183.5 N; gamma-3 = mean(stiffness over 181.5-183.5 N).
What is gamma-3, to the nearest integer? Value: 165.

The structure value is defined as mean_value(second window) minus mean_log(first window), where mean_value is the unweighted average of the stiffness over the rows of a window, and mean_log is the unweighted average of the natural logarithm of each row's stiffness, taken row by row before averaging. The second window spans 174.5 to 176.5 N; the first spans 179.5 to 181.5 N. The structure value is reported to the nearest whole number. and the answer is 173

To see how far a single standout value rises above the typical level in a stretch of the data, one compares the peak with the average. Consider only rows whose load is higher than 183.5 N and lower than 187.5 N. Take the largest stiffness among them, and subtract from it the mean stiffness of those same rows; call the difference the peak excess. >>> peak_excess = 4.3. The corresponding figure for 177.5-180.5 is 9.3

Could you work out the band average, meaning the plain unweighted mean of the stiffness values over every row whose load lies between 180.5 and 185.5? 168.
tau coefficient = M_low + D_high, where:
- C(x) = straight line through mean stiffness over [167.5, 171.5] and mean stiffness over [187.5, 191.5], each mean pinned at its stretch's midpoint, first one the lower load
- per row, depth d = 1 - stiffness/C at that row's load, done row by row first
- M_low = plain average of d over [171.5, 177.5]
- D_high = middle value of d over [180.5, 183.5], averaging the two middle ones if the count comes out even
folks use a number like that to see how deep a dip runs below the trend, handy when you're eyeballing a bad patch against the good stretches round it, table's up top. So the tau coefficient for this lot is 0.11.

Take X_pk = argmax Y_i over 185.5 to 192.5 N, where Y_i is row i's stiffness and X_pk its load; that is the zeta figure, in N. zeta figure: 190.0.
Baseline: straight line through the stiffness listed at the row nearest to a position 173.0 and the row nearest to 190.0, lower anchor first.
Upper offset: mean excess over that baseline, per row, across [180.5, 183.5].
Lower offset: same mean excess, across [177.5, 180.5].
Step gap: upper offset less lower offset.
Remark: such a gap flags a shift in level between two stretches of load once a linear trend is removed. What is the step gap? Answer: -7.7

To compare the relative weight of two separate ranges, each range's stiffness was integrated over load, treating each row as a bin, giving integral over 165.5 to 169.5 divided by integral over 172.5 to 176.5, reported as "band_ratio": 0.97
